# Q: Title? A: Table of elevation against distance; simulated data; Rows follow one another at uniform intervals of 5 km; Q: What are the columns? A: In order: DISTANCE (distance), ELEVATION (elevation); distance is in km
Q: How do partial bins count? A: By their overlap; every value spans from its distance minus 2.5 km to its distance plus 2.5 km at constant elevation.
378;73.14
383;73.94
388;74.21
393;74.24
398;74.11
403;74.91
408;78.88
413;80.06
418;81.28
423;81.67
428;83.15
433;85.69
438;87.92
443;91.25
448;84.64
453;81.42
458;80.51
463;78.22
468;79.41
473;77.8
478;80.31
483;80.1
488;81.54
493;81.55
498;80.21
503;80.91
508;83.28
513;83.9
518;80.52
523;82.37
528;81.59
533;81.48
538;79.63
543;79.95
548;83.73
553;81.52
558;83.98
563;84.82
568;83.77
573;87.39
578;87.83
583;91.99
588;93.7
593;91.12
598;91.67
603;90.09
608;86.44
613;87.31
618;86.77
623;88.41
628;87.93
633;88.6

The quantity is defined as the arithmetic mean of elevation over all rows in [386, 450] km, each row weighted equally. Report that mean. 80.9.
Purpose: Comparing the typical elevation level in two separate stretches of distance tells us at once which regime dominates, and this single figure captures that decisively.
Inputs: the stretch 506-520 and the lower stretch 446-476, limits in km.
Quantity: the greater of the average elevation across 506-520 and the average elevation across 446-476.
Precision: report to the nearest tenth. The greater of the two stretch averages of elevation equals 82.6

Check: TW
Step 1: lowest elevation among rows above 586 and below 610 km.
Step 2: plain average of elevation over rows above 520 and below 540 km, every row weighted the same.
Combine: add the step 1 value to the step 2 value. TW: 168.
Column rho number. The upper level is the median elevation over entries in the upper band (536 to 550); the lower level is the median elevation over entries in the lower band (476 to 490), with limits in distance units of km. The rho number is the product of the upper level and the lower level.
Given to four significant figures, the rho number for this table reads 6421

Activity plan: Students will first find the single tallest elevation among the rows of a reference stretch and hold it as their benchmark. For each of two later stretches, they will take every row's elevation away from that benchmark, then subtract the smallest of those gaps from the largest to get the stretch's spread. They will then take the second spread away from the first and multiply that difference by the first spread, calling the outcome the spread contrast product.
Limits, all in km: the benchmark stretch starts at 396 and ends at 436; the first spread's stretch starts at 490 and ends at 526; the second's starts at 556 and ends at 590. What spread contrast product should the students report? -23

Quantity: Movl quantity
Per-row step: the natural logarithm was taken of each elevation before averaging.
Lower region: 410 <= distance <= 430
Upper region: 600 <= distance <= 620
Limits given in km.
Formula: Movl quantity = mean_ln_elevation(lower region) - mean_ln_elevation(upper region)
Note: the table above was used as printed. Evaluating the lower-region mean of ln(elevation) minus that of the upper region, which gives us -0.07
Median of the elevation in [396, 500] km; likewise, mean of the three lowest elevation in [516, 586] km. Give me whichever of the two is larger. 81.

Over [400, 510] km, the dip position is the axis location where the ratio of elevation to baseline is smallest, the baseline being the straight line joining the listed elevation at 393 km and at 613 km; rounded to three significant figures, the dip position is 473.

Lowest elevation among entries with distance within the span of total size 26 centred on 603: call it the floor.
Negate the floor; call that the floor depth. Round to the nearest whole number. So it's -86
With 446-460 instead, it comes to -81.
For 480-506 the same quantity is -80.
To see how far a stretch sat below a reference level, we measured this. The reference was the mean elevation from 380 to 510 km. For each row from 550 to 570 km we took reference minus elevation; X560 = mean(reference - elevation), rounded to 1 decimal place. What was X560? -3.1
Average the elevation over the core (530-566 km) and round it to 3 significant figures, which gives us 82.2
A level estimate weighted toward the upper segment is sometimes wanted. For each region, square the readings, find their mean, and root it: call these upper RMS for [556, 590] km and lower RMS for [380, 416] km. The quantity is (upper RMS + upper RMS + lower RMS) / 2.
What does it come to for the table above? 126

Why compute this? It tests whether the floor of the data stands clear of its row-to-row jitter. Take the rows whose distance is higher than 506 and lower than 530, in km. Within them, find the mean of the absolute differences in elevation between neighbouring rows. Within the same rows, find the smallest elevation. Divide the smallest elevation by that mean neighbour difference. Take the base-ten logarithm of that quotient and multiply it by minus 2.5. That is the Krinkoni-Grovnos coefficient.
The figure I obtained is -4.22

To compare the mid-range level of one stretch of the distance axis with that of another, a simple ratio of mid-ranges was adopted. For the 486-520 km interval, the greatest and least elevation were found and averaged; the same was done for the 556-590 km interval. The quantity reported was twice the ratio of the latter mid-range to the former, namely 2.16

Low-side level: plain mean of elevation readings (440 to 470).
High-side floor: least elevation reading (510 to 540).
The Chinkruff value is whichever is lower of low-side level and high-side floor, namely 79.6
